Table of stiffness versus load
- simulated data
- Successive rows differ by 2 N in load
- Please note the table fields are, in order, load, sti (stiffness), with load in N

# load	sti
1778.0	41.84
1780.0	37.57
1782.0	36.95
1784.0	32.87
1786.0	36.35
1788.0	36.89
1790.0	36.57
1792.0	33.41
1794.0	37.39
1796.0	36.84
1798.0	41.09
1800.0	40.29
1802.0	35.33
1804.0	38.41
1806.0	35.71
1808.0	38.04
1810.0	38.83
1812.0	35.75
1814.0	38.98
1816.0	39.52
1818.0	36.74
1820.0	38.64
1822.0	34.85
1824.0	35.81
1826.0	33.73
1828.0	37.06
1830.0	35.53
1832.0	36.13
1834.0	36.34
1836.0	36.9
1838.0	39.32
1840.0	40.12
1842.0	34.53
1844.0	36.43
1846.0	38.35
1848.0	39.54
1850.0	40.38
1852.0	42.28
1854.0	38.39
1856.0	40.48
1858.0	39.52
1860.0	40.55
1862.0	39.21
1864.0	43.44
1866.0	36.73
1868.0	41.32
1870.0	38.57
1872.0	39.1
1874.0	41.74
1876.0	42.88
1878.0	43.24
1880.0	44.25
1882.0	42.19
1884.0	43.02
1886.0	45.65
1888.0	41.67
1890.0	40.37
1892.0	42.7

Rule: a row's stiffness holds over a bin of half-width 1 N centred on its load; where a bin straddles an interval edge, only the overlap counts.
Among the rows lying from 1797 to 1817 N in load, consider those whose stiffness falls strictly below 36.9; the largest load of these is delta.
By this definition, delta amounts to 1812.0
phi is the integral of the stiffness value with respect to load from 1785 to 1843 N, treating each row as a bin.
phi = 2150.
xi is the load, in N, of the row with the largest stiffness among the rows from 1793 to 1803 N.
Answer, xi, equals 1798.0 N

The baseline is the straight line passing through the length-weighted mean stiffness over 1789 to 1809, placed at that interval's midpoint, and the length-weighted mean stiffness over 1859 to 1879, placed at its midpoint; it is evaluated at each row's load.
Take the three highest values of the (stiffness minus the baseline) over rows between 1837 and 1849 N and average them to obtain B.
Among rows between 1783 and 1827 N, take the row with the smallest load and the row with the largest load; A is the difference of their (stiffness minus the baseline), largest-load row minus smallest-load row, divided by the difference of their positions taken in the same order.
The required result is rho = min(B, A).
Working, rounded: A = -0.03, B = 0.3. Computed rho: -0.03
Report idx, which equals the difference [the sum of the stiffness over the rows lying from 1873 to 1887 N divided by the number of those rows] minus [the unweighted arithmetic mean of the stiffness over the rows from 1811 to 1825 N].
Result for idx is 6.1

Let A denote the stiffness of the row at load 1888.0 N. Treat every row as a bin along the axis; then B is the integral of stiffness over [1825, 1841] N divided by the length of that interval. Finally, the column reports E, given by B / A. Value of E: 0.89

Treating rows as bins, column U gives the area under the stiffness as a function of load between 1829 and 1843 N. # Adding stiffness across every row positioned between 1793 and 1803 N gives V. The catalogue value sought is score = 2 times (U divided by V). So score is 5.4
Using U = 518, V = 191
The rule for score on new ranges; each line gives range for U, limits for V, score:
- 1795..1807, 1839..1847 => 6.1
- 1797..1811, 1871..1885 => 3.6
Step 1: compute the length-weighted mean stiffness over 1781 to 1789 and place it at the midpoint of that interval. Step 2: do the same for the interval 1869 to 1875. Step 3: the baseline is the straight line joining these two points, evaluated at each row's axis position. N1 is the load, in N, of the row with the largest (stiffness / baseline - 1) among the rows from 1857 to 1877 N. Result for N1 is 1864.0 N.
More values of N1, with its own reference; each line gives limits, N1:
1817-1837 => 1820.0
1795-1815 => 1798.0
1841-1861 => 1852.0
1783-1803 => 1798.0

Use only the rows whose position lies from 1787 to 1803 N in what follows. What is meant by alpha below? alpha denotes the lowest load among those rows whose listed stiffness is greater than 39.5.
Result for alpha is 1798.0 N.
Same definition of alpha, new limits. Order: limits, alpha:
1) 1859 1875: 1860.0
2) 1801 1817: 1816.0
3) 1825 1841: 1840.0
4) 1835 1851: 1840.0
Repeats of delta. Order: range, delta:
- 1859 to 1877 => 1866.0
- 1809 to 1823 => 1822.0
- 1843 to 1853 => 1844.0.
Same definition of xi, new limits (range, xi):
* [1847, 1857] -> 1852.0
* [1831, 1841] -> 1840.0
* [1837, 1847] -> 1840.0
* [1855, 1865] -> 1864.0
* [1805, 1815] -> 1814.0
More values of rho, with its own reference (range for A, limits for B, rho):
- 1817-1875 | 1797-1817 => 0.04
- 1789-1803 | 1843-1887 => -0.15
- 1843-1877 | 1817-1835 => -0.94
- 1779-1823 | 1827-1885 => -0.11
